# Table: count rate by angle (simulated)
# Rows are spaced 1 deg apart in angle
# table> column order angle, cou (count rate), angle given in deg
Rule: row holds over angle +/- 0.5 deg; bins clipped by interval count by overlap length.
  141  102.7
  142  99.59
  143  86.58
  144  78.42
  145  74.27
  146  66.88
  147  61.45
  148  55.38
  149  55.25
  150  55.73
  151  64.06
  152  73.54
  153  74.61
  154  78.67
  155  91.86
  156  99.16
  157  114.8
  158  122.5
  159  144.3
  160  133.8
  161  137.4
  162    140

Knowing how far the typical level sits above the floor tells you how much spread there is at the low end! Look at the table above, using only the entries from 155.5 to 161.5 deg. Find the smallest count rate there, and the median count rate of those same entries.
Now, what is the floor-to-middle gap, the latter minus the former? 29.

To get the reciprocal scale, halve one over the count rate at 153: 0.0067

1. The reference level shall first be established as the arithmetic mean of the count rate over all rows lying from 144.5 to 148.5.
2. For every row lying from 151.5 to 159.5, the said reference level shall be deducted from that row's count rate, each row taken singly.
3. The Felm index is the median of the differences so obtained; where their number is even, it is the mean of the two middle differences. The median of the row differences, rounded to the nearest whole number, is 31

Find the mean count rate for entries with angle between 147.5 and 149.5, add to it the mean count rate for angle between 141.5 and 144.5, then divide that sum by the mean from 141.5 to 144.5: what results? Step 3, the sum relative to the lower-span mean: 1.63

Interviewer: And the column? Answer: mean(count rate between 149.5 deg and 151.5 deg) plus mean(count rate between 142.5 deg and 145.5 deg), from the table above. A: 140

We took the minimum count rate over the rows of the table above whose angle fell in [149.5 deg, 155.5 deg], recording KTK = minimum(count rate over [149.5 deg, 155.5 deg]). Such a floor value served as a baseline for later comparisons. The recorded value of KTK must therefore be 55.73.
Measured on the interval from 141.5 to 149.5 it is 55.25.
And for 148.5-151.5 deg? 55.25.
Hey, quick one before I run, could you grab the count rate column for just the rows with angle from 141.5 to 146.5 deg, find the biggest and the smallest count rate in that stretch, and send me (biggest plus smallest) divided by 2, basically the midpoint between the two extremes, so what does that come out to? 83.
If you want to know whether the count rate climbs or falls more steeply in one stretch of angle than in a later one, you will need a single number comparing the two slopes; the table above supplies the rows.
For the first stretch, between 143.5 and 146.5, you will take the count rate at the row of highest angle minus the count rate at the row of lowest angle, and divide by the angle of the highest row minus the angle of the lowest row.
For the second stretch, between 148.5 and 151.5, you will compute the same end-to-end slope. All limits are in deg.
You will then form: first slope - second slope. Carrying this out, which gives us -10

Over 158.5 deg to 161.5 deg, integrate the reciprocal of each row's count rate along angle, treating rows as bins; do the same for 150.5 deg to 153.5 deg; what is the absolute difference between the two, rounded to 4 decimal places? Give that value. 0.0209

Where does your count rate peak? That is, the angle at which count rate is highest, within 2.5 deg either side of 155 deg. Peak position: 157 deg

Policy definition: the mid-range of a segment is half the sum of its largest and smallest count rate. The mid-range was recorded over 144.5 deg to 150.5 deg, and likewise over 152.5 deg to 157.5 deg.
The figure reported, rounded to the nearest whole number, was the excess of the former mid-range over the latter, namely -30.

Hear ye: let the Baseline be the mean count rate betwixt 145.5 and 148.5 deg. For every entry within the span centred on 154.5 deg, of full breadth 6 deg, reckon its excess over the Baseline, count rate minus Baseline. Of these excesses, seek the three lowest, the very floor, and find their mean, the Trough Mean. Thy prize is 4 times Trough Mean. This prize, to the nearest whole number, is 57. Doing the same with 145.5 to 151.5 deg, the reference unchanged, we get -23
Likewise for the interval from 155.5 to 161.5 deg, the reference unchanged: 204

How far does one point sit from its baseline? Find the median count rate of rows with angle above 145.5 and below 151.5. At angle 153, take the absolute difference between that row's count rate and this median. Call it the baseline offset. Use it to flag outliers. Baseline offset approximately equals 16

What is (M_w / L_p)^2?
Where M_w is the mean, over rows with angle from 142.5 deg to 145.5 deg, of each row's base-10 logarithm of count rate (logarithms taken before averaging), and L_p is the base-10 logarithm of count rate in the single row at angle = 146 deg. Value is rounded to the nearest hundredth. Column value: 1.08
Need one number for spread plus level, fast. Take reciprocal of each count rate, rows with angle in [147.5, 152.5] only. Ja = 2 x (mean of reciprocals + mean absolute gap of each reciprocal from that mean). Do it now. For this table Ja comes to 0.037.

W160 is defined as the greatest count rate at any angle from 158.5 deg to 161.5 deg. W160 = 144.3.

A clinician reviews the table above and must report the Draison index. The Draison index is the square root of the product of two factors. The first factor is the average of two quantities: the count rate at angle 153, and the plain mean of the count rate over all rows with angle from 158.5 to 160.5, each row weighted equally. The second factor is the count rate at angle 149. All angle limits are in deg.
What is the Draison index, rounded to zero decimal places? 77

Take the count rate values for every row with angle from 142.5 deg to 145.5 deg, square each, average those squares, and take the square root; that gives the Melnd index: 80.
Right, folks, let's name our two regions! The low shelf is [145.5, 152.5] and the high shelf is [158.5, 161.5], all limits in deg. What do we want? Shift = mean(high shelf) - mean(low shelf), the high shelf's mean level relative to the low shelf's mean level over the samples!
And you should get 77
